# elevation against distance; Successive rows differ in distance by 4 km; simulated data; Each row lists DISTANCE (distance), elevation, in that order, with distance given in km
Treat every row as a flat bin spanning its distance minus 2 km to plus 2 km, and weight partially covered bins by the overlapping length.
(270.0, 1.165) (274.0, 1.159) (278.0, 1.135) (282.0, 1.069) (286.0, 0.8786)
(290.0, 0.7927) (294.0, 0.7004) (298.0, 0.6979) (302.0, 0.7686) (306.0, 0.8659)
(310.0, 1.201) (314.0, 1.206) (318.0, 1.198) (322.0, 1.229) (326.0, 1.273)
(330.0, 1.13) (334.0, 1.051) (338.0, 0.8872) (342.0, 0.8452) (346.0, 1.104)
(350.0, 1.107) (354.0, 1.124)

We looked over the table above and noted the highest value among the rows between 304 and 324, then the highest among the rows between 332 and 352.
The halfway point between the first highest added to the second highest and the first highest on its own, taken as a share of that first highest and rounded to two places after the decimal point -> 1.45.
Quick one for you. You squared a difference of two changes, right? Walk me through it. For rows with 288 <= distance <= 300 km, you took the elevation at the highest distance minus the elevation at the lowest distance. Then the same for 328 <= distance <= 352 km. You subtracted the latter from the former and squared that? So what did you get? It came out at 0.01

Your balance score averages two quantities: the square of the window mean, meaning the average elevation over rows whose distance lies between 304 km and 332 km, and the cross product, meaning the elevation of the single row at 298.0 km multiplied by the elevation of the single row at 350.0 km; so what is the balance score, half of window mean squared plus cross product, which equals 1.06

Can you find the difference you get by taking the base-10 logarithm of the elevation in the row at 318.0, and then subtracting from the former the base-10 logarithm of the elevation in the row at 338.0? 0.13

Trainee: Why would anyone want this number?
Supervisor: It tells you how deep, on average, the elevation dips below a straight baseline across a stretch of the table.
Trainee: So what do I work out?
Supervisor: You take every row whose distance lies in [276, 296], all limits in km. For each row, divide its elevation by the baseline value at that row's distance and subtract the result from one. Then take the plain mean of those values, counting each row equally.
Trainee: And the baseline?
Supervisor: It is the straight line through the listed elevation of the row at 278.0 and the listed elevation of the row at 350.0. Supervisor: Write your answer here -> 0.19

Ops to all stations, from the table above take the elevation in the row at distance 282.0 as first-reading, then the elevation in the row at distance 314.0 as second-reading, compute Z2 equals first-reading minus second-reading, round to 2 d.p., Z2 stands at -0.14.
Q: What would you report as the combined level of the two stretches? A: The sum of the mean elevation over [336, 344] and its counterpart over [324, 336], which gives 2.02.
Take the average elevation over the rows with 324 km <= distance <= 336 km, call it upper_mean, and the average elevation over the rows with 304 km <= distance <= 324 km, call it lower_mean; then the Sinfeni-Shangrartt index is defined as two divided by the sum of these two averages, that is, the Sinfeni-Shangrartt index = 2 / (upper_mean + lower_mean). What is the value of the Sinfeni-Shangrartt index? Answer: 0.87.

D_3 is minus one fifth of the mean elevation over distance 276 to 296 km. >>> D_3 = -0.18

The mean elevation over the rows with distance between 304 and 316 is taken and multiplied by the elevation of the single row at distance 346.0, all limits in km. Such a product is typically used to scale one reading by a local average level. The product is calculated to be 1.20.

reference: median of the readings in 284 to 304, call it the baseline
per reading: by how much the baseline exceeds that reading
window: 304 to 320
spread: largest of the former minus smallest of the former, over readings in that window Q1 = 0.34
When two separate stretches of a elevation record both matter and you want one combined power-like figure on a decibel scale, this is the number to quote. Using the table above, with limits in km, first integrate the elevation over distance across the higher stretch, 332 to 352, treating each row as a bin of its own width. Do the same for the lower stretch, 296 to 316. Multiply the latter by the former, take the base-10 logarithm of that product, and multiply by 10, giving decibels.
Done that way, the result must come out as 25.8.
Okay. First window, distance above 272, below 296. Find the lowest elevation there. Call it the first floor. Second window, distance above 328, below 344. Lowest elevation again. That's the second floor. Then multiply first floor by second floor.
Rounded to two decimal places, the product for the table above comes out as 0.59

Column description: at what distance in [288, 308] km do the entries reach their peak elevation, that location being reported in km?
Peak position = 306.0 km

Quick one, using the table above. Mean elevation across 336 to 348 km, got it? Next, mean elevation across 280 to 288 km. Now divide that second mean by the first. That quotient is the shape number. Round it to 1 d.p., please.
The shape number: 1.0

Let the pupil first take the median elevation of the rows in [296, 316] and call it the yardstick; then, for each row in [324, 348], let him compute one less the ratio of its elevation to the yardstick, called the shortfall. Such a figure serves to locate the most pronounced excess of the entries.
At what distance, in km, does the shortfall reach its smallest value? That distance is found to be 326.0 km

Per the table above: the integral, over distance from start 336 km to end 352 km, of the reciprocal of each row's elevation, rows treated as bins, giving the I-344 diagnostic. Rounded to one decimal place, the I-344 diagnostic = 16.5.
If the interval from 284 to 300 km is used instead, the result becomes 21.0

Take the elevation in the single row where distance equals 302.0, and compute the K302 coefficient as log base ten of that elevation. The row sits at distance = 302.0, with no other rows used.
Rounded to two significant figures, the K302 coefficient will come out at -0.11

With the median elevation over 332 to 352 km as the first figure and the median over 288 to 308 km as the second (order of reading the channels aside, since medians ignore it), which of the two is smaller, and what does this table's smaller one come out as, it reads 0.77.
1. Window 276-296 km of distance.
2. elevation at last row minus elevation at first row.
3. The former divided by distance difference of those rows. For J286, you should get -0.027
